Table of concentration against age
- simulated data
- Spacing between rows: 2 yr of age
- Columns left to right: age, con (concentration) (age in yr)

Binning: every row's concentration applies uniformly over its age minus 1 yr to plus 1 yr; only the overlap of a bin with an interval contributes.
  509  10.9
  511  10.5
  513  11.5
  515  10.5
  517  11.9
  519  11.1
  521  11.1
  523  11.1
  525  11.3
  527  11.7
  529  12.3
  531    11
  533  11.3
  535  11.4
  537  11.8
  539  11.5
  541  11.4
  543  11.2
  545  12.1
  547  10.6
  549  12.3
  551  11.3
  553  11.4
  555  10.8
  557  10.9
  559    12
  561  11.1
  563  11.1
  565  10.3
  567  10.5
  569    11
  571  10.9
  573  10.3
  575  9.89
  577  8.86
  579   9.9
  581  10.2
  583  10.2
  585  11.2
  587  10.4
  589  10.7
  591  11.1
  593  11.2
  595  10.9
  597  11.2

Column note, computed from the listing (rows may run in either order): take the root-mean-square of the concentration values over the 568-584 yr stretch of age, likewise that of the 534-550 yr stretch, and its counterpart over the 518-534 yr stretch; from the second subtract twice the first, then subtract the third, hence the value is -20.2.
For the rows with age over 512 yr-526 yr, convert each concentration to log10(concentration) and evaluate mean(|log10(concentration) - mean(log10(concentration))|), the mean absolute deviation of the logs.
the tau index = 0.0117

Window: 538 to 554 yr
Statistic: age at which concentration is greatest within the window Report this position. 549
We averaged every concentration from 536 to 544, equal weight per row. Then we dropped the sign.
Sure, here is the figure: 11.5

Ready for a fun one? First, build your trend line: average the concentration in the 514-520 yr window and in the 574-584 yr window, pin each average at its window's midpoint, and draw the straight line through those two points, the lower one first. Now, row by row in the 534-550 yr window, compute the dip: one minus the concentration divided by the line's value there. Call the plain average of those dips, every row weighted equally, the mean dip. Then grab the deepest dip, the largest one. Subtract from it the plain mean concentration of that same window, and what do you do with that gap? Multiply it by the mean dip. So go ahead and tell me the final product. 1.00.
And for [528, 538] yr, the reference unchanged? 0.80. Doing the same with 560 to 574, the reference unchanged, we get 0.72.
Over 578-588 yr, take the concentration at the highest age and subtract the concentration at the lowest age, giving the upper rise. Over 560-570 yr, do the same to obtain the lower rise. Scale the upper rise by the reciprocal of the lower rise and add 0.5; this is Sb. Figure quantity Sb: -4.5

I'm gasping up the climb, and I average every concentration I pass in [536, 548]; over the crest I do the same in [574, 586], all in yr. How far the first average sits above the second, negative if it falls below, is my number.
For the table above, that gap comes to 1.4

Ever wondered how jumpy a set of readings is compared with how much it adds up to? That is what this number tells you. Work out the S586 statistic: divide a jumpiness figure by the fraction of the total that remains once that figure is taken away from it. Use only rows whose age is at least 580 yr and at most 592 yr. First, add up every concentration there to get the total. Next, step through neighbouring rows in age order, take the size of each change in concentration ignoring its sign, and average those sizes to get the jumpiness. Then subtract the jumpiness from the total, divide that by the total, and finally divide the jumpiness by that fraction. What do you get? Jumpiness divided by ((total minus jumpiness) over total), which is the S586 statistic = 0.50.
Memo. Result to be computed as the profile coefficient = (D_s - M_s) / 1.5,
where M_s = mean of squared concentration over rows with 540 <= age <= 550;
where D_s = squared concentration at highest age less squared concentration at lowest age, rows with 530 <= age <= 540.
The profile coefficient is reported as -81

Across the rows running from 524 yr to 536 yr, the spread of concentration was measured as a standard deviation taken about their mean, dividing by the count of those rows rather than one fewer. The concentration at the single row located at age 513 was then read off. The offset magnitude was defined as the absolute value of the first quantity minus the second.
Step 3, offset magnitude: 11.1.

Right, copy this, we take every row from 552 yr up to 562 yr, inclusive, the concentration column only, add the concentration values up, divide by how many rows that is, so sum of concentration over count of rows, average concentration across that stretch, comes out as 11.2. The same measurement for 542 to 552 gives 11.5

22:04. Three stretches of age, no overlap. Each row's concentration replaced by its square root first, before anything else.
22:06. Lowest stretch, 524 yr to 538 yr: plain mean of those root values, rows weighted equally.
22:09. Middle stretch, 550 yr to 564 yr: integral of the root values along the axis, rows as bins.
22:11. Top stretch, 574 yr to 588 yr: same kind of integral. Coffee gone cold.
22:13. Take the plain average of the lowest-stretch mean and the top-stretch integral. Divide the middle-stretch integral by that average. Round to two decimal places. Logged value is 1.96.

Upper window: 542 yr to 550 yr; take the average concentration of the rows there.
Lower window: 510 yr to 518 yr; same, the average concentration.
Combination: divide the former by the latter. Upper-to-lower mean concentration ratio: 1.04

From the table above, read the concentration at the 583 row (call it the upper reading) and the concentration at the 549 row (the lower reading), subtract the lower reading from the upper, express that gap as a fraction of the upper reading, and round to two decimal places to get -0.21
